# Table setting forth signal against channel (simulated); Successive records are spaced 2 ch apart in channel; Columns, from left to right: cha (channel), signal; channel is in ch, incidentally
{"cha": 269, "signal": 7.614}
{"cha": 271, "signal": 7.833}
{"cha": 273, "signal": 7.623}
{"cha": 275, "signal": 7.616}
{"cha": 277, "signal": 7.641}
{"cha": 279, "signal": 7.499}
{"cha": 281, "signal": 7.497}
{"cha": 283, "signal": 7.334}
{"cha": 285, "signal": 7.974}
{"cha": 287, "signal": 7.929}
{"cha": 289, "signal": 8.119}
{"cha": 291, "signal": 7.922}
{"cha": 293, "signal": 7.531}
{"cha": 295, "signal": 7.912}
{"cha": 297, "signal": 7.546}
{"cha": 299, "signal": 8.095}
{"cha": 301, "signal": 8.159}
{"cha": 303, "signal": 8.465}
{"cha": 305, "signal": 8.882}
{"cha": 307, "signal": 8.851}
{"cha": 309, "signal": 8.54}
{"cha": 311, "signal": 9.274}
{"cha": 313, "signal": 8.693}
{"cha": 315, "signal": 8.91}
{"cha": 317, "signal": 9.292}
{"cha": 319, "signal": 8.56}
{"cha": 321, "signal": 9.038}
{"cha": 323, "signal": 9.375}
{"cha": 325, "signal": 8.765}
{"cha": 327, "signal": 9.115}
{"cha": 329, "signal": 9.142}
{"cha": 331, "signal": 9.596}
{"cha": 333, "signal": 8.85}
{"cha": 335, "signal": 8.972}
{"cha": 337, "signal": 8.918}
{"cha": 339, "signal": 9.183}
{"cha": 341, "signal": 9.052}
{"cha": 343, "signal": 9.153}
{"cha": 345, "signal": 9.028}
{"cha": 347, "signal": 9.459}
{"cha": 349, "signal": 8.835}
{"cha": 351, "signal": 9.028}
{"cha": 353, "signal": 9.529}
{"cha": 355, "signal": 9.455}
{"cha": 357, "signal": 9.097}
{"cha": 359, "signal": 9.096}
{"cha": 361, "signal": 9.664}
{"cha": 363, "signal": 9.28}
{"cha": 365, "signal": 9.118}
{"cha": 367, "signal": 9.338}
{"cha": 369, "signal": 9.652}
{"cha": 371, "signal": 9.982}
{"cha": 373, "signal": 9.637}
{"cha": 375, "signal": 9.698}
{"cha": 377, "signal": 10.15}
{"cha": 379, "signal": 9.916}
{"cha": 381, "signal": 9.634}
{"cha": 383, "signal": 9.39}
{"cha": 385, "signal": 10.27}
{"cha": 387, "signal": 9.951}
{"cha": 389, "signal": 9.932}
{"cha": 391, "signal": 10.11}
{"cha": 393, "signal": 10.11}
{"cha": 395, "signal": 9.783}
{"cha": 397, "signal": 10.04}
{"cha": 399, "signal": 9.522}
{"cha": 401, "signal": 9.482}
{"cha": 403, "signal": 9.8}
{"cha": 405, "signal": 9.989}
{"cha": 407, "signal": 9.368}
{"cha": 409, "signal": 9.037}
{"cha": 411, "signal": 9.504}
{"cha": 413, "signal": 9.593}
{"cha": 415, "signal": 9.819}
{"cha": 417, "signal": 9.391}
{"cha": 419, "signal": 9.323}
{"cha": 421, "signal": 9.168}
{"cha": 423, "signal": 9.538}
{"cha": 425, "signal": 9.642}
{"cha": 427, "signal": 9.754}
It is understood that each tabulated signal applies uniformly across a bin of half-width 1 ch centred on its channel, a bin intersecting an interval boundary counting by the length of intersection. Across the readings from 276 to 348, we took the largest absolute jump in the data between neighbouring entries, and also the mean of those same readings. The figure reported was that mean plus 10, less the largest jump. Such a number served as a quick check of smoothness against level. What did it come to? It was 17.8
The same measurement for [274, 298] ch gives 17.1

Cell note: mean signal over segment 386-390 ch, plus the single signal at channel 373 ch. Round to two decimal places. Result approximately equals 19.58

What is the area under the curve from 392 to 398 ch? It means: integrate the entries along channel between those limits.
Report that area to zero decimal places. 60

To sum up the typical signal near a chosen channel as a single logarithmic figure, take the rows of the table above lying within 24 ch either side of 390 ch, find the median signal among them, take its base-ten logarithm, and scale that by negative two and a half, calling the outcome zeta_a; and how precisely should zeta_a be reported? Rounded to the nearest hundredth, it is -2.47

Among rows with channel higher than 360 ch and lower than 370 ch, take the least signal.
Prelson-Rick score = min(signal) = 9.118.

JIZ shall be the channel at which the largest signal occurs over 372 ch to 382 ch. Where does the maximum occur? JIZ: 377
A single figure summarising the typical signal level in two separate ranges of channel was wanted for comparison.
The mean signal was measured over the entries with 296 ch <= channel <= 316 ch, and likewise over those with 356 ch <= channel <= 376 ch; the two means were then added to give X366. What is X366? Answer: 18.0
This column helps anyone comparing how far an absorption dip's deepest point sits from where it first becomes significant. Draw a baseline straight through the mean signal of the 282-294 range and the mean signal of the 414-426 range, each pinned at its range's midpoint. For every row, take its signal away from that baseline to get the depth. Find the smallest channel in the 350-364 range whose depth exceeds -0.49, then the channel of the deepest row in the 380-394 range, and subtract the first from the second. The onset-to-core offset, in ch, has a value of 32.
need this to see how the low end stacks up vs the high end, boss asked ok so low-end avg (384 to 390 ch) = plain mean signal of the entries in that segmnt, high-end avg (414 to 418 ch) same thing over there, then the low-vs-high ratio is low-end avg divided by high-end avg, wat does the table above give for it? 1.05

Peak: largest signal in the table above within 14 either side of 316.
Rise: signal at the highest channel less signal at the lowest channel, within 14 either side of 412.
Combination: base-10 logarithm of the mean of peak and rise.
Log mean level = 0.676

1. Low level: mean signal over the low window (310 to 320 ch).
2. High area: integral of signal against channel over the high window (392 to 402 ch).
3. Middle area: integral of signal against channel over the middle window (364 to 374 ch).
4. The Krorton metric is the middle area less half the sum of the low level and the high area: 42.0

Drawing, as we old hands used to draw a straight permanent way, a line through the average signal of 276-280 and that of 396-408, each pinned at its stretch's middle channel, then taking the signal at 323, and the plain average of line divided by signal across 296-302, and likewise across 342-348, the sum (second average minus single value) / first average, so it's -8.4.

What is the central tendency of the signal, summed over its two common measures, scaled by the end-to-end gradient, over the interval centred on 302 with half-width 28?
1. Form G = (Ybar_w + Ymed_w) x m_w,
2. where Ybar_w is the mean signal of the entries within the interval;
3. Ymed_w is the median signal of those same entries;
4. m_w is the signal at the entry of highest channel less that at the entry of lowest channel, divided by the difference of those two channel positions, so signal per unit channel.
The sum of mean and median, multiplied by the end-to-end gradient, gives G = 0.47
